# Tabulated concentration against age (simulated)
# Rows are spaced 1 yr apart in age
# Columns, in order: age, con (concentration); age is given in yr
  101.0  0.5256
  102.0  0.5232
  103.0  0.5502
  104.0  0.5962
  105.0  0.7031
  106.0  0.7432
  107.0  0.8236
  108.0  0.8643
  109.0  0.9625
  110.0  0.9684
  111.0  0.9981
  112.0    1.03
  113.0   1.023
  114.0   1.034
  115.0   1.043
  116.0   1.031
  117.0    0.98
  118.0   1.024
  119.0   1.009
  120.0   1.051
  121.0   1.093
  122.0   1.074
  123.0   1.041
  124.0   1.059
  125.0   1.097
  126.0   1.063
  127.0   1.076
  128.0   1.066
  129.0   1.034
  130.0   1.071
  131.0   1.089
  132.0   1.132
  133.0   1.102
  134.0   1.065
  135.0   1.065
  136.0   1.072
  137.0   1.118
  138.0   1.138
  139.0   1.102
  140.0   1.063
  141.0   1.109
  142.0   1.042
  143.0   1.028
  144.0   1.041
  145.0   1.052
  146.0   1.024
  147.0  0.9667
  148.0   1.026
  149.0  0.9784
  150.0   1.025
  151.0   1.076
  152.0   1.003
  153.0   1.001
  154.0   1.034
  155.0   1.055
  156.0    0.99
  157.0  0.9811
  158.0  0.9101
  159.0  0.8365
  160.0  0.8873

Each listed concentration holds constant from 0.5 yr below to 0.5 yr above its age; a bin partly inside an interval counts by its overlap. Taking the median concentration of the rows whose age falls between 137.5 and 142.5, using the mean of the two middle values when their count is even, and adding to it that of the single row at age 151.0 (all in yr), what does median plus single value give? 2.18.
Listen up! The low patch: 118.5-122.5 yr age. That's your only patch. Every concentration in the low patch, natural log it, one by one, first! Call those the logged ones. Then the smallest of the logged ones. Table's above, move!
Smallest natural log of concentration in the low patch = 0.01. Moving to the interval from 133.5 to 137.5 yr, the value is 0.06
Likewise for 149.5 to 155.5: 0.00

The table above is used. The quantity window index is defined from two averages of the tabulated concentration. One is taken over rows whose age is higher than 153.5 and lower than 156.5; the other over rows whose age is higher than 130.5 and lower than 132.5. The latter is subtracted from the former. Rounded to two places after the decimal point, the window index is -0.08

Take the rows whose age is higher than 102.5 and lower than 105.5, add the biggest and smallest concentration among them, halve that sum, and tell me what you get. 0.63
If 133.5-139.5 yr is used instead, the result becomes 1.10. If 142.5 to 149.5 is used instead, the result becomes 1.01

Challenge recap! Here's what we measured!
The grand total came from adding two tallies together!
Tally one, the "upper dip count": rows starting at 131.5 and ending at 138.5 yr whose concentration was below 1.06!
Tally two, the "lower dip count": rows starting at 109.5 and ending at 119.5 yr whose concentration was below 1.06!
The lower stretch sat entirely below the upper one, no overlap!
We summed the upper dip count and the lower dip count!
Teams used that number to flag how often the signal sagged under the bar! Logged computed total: 10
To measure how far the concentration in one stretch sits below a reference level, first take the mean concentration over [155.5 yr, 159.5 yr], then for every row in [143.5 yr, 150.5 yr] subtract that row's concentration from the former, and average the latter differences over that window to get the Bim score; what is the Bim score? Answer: -0.087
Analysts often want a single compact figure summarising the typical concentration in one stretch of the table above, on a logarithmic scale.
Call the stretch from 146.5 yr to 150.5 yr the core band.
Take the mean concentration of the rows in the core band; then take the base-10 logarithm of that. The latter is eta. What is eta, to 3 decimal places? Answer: 0.000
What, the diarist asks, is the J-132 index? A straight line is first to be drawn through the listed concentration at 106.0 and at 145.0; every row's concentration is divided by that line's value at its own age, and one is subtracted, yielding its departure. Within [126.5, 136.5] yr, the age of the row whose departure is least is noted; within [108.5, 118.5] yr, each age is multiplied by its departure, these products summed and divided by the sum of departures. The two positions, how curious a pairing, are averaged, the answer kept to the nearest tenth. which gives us 124.7 yr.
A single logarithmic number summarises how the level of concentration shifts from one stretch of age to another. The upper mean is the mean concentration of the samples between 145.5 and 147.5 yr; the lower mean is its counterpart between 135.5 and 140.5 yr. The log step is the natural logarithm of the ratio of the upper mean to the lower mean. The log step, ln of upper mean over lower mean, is -0.10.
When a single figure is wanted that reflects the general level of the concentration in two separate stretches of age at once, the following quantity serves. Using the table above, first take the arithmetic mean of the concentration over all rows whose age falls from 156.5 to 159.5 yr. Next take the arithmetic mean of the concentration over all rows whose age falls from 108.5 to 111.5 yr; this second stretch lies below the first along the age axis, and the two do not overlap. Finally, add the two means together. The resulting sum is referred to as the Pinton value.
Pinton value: 1.89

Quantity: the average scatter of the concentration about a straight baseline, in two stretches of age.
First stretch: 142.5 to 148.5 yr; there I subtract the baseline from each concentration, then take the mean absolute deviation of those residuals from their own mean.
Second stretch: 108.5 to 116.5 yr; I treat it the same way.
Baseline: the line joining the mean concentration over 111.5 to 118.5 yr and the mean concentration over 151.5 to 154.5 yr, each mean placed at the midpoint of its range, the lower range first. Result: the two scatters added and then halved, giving 0.023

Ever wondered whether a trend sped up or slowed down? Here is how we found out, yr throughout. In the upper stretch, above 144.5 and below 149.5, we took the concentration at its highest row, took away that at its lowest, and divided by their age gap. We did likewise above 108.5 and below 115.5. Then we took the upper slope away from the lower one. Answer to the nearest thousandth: 0.032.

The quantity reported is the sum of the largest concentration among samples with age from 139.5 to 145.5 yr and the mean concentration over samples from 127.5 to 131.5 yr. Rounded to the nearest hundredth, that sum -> 2.17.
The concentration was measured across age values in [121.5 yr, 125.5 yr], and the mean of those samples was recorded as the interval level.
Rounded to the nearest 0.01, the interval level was 1.07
